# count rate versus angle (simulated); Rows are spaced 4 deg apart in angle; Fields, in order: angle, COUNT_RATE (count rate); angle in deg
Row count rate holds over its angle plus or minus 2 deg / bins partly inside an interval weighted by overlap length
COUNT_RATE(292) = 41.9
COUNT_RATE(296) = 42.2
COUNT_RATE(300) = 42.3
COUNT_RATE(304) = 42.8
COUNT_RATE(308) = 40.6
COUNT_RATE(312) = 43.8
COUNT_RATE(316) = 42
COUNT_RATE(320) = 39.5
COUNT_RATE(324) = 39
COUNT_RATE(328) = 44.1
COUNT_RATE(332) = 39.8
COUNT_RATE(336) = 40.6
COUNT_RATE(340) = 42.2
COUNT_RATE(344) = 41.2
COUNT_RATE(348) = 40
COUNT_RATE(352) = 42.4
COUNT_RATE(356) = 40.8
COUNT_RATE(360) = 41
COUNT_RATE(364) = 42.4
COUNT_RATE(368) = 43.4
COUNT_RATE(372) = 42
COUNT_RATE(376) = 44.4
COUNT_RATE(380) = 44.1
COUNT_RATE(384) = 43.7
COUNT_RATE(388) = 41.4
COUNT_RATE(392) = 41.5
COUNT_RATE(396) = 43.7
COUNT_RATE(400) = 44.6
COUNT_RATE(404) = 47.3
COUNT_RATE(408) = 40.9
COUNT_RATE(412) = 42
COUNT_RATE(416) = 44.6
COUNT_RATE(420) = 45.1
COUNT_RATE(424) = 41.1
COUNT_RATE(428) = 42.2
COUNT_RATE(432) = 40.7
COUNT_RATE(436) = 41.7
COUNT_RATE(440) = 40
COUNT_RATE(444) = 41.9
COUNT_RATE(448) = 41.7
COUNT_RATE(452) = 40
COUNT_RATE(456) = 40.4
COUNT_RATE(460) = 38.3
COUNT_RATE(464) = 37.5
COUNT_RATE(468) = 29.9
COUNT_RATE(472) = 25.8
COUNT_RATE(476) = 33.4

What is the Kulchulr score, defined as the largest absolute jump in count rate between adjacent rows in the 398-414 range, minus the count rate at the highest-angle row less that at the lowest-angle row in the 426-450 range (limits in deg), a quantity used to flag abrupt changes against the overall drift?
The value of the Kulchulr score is 7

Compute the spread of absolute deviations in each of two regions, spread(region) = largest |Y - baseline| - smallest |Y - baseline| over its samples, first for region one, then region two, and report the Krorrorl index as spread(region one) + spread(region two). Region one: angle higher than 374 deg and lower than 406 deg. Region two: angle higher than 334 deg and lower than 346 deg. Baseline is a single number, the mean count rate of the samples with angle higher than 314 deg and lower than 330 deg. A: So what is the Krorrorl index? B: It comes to 6.90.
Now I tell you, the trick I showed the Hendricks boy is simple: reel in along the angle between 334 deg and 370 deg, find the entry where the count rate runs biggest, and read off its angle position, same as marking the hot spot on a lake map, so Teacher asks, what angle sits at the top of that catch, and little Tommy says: 368 deg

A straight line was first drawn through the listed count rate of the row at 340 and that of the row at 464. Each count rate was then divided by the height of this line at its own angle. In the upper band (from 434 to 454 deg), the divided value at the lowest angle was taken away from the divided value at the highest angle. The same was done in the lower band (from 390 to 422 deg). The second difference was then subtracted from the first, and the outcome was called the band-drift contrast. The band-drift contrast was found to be -0.15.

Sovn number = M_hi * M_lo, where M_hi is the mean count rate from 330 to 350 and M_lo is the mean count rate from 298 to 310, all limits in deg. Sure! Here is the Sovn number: 1708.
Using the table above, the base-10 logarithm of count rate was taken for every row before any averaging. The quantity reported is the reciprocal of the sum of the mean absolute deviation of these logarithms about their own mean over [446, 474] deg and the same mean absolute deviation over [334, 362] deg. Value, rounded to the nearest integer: 14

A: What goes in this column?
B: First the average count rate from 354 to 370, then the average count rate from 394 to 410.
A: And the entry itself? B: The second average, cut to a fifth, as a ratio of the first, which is 0.211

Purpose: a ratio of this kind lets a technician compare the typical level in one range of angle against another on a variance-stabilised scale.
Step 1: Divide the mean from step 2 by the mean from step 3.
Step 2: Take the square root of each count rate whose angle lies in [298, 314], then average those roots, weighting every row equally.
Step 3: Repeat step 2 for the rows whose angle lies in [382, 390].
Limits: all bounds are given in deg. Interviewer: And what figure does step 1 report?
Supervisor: 1.00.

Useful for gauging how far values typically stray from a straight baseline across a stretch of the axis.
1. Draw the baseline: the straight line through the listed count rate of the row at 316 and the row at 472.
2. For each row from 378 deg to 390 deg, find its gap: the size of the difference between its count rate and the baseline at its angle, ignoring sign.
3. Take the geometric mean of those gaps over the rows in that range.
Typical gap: 8.1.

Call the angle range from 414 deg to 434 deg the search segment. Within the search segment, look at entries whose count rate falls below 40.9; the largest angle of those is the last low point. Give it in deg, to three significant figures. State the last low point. 432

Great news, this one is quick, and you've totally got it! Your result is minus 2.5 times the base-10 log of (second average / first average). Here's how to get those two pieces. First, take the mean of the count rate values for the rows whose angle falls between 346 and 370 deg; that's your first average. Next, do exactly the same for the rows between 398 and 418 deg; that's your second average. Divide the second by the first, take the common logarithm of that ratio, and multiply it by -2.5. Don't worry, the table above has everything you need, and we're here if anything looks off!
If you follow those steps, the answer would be -0.06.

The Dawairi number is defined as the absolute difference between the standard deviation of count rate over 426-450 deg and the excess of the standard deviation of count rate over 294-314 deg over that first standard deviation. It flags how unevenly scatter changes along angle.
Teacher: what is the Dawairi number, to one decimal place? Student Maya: 0.5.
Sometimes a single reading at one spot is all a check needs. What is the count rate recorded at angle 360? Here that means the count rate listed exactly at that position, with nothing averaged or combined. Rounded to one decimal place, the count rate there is 41.0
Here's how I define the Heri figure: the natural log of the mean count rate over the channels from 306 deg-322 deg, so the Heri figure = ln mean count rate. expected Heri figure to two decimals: 3.73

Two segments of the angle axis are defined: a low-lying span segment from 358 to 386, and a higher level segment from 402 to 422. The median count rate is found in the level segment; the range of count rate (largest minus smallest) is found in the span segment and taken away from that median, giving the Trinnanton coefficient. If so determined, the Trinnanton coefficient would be 41.2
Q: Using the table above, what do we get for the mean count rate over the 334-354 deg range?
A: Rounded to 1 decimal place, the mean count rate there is 41.3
